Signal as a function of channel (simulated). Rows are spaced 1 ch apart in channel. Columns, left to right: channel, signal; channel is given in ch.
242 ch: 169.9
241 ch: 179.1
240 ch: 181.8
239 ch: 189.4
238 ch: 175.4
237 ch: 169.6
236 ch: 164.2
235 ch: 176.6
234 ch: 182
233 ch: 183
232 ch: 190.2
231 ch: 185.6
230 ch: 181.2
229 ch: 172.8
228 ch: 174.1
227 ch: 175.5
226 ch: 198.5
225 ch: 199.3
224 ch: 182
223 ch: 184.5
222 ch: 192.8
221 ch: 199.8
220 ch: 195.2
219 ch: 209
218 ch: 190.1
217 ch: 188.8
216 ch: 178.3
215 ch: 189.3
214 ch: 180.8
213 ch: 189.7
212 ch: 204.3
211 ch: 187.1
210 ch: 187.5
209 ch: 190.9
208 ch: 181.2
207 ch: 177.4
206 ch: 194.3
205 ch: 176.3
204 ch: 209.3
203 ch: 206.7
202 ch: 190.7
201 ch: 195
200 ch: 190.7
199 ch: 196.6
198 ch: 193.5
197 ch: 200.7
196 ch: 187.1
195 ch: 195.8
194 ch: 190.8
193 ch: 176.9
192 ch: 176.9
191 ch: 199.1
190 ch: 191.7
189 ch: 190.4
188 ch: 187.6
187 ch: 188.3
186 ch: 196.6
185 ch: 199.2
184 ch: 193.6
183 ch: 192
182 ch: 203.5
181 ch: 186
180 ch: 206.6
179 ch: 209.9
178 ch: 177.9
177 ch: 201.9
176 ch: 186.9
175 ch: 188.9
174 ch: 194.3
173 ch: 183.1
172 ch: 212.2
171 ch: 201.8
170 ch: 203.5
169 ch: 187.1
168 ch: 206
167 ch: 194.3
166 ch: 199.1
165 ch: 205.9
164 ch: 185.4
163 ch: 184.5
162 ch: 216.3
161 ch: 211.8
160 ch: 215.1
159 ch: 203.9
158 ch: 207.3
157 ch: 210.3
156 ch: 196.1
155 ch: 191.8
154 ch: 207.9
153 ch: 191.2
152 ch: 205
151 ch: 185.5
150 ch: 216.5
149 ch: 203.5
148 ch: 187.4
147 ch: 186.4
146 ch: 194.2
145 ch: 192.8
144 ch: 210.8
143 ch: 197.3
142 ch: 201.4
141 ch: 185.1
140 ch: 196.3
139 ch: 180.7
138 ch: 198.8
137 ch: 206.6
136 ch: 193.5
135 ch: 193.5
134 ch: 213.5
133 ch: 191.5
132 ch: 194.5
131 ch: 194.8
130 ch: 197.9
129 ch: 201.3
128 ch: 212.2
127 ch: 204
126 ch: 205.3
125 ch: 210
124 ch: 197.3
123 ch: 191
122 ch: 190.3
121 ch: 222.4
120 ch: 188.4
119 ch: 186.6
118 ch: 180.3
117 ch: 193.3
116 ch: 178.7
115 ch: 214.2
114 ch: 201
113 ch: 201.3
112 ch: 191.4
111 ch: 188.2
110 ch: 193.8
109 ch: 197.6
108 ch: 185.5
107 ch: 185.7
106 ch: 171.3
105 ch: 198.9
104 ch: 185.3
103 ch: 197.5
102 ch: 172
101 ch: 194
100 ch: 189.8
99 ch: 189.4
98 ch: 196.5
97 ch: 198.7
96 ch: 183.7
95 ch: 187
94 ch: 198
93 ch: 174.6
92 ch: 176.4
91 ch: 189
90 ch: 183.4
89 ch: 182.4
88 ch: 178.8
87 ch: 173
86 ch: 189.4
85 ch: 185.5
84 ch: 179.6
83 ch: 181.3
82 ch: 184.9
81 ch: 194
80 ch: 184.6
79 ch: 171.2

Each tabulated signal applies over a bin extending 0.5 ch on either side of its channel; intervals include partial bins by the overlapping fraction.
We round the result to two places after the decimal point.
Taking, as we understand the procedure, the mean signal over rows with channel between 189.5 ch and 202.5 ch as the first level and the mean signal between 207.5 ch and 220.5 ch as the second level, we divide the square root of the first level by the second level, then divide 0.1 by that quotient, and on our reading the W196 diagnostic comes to 1.38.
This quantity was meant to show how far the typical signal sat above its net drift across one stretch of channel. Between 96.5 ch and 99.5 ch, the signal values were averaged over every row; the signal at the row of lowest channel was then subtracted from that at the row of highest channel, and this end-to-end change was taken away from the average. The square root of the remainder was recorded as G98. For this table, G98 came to 14.29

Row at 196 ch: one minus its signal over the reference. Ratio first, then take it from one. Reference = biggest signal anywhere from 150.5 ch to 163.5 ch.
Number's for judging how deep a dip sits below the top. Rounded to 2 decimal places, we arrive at 0.13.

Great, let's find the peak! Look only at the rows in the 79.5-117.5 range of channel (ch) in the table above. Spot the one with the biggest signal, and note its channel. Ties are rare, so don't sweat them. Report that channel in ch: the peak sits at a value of 115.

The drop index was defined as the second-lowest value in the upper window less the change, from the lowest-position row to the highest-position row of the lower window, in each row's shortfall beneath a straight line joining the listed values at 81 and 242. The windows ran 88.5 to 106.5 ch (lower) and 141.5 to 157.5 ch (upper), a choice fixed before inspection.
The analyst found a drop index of 178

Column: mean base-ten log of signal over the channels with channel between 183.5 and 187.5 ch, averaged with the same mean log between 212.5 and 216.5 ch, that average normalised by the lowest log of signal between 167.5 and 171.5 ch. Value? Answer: 1.00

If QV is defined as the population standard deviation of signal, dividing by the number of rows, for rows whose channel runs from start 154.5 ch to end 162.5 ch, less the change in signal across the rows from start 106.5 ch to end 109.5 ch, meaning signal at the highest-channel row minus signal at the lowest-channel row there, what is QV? -4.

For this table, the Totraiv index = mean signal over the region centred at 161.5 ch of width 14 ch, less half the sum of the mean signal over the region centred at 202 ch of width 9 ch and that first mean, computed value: 4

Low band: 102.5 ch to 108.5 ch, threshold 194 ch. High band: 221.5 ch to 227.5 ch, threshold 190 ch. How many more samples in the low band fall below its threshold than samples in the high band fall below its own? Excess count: 1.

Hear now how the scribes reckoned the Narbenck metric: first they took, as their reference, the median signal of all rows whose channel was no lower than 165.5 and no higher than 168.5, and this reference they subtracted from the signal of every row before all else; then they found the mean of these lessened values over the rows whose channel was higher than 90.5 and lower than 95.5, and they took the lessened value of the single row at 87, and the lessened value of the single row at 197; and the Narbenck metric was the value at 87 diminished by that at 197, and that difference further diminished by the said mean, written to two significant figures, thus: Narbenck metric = -14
